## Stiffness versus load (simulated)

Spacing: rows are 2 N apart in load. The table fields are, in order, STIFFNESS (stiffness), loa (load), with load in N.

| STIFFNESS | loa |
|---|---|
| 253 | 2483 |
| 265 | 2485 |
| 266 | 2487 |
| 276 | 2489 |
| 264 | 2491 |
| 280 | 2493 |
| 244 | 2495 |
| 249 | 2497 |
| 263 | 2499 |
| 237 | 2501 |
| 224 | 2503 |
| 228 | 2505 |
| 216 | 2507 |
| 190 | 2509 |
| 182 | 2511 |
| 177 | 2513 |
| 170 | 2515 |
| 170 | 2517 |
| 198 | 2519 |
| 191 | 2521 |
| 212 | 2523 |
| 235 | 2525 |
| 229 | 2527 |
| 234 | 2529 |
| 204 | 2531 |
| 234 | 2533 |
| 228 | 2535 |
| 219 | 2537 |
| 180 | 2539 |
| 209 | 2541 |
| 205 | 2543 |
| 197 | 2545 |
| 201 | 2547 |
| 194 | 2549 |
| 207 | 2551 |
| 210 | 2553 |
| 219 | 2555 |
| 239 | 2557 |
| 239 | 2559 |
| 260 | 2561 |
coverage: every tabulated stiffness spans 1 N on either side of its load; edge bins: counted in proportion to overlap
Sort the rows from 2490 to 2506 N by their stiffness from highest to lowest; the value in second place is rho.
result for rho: 264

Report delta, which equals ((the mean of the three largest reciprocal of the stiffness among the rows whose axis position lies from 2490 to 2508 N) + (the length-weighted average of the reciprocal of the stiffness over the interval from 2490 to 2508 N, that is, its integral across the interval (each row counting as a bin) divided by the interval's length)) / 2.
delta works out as 0.0043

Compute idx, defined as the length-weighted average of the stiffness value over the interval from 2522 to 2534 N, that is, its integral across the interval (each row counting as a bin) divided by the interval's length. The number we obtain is 225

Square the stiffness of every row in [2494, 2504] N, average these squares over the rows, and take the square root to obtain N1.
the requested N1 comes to 244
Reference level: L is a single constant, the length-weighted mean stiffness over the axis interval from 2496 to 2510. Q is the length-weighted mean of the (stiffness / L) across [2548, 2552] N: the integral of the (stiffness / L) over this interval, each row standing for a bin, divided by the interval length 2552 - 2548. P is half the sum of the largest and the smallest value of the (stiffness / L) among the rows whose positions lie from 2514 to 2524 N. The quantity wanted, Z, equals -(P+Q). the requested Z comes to -1.71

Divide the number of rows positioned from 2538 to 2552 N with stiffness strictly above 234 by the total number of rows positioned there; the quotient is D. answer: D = 0.00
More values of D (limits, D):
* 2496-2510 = 0.43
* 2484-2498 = 1.00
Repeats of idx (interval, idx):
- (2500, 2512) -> 213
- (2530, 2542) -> 212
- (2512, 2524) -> 186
